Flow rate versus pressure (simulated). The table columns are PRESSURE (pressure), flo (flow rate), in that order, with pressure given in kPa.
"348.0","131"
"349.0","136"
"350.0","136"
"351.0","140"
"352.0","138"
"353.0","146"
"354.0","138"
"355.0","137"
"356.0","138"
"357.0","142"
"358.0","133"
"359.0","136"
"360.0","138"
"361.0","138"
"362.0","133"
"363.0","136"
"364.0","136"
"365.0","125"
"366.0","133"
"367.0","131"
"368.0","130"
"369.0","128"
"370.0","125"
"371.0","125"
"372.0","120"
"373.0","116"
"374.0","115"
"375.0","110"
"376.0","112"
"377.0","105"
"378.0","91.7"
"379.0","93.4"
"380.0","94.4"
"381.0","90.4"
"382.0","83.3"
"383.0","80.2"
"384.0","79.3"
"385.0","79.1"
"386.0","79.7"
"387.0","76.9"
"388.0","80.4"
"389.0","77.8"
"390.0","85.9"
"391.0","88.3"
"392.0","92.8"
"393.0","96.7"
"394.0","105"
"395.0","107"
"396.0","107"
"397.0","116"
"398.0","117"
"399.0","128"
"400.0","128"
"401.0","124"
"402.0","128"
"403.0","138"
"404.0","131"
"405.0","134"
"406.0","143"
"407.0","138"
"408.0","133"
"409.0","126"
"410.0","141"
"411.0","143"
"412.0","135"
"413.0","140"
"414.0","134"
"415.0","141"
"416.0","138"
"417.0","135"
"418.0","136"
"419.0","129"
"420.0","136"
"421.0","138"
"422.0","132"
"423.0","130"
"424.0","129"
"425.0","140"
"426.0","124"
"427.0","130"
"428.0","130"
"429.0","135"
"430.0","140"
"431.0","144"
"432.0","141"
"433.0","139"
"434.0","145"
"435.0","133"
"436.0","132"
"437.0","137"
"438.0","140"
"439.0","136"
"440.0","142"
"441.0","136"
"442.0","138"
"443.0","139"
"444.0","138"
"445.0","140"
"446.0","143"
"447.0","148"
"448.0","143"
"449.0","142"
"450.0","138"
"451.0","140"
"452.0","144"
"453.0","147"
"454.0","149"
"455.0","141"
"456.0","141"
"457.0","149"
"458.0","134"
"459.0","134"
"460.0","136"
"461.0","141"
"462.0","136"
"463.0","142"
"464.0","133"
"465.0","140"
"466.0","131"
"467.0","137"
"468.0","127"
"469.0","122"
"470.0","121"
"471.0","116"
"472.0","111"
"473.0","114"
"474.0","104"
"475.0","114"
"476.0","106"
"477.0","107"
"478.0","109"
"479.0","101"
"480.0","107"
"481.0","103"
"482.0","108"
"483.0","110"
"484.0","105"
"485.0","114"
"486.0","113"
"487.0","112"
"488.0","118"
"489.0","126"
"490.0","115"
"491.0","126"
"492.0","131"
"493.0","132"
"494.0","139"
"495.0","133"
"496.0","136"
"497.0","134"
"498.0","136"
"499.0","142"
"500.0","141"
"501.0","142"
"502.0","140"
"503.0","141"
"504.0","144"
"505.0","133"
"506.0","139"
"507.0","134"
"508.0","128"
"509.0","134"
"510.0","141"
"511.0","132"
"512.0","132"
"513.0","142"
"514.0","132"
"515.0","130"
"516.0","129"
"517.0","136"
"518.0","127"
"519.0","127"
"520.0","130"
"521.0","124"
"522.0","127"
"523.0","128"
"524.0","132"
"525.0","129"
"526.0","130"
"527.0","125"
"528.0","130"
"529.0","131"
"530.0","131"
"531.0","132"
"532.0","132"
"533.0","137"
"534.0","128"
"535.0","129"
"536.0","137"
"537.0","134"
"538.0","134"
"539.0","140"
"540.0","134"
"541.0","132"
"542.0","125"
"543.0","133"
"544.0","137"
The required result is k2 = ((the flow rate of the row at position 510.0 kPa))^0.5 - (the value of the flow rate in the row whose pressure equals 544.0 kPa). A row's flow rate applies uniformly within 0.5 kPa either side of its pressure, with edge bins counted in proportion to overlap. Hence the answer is -125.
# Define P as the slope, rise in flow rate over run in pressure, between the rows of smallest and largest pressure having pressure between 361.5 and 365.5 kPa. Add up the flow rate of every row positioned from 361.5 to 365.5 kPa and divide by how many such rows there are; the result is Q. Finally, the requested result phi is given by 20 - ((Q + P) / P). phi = 69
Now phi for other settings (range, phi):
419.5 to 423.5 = 86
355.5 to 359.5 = 225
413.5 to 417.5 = -392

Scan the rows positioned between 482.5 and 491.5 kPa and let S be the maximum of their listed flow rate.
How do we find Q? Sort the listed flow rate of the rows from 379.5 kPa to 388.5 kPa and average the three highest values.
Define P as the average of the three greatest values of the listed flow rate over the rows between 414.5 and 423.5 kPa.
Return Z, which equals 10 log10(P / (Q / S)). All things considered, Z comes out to 22.9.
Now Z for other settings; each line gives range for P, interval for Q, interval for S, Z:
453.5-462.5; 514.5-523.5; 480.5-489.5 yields 21.5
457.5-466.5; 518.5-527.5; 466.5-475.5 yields 21.7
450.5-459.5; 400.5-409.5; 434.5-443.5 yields 21.8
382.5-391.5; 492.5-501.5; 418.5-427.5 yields 19.2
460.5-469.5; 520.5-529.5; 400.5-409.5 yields 21.9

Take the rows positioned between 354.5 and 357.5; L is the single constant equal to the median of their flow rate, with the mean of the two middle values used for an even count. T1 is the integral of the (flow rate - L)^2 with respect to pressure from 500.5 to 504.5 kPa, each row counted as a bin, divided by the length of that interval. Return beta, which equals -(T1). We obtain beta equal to -16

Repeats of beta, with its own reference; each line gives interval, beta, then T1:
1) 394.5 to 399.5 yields -589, 589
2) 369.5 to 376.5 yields -448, 448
